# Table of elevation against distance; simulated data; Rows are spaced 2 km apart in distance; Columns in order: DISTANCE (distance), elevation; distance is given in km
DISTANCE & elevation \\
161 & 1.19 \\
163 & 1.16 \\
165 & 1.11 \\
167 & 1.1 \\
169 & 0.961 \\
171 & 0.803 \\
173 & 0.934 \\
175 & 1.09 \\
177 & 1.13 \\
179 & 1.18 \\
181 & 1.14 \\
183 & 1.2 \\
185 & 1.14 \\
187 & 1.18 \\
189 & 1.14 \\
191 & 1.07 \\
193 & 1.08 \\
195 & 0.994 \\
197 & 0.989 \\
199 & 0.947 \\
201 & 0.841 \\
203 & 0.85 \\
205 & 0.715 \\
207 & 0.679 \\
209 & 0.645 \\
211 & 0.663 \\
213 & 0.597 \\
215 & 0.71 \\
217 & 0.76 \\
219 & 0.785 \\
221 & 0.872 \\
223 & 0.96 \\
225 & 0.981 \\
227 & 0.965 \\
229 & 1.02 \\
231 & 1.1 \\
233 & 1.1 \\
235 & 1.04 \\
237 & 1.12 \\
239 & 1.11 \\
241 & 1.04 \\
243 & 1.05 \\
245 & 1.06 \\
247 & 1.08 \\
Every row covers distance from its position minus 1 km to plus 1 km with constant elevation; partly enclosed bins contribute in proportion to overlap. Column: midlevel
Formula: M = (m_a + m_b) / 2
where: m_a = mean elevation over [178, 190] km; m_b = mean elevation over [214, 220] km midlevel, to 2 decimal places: 0.96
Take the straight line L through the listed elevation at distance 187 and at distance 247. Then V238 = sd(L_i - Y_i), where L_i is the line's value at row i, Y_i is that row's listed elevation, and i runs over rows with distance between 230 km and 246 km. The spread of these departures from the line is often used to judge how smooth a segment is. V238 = 0.03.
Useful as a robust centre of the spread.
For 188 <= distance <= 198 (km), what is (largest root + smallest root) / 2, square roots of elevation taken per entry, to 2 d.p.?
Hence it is 1.03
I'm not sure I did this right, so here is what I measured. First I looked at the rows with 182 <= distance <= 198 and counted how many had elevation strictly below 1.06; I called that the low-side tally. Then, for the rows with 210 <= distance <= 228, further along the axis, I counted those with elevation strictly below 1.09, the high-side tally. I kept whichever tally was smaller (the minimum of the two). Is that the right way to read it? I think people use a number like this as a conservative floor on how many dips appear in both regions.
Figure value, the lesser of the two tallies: 2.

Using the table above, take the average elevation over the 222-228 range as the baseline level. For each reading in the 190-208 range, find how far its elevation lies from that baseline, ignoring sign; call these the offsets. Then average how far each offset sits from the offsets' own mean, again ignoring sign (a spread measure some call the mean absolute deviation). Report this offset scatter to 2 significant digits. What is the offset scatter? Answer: 0.070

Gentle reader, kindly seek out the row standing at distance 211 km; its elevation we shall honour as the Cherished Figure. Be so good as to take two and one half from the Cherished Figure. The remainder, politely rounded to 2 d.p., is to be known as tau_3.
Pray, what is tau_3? -1.84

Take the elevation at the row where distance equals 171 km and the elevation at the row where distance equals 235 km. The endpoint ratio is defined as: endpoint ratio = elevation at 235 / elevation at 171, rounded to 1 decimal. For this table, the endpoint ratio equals 1.3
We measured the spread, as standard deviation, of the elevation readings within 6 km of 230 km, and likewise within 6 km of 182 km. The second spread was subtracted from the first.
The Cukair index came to 0.03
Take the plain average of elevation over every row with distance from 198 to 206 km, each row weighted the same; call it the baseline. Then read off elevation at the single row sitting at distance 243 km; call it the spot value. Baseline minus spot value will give -0.21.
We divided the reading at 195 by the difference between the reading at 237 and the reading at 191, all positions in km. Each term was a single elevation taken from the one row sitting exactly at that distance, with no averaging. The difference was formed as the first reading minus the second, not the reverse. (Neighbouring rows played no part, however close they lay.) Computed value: 20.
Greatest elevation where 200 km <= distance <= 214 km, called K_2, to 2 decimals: 0.85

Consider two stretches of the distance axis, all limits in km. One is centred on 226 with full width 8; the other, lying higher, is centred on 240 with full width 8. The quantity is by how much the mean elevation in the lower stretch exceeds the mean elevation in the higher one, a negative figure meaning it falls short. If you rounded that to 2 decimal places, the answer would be -0.10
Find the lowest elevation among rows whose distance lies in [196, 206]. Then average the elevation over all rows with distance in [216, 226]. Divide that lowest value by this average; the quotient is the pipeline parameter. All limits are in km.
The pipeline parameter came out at 0.82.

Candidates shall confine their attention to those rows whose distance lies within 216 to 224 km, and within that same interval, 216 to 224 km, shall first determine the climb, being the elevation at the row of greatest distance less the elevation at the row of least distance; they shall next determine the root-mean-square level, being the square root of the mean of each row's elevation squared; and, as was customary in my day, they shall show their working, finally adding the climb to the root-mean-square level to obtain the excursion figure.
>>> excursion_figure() 1.0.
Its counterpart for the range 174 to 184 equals 1.3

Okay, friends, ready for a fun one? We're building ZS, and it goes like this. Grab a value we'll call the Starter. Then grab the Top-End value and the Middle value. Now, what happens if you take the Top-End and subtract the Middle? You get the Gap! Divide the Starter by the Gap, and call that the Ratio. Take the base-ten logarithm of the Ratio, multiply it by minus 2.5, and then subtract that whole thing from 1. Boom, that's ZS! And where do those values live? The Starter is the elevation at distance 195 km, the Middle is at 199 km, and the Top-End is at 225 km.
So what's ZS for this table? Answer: 4.7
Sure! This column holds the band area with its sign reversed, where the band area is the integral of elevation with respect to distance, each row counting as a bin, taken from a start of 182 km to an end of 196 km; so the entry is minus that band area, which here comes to -15.6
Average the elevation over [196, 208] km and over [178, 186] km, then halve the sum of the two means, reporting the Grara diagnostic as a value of 1.00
